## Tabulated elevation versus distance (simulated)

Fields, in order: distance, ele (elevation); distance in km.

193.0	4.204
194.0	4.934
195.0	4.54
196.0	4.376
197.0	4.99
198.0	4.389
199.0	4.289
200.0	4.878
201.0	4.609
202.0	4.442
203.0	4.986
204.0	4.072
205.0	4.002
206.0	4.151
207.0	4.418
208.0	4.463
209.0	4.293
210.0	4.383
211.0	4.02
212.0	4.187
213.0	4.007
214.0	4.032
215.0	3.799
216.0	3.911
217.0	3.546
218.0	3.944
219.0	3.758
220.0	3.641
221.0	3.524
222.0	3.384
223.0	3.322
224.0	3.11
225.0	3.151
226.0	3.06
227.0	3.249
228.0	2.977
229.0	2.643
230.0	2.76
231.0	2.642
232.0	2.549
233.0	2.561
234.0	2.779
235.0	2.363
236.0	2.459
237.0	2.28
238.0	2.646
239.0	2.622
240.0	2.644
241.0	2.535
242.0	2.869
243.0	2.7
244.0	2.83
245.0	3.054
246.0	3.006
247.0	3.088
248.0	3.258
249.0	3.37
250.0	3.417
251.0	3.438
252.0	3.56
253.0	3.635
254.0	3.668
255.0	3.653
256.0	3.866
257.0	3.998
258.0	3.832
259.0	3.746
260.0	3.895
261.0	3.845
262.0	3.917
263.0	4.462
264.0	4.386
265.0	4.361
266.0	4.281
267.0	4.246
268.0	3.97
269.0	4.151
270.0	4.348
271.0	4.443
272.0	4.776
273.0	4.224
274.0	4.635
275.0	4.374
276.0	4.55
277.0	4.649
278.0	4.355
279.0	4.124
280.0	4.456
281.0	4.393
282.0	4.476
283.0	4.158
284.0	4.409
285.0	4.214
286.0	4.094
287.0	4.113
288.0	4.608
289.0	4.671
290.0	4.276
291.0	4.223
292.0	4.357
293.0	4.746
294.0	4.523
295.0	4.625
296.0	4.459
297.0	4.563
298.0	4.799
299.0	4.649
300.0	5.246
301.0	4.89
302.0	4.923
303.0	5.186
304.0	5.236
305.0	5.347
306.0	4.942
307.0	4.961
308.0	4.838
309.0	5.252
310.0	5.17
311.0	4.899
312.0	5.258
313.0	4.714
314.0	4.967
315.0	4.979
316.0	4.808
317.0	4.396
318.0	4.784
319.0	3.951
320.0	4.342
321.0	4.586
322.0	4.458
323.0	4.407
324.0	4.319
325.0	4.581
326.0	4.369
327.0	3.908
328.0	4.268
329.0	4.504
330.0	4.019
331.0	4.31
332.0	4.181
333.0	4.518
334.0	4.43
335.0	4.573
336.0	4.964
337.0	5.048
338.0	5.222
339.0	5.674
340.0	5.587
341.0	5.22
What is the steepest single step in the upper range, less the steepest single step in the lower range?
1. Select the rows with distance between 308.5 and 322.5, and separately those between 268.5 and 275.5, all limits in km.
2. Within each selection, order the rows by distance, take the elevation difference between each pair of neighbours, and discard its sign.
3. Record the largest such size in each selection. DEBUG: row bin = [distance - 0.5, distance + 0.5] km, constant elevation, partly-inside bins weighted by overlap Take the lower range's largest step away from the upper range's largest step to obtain 0.28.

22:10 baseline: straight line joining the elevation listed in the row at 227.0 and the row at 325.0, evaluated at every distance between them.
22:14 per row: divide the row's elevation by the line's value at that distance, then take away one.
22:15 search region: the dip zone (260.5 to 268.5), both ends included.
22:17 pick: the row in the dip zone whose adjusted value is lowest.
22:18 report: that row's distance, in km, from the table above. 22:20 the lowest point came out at 261.0 km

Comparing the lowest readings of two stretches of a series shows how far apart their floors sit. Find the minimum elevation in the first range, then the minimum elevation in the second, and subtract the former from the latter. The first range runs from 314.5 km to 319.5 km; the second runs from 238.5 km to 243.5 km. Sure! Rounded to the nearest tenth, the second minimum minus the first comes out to -1.4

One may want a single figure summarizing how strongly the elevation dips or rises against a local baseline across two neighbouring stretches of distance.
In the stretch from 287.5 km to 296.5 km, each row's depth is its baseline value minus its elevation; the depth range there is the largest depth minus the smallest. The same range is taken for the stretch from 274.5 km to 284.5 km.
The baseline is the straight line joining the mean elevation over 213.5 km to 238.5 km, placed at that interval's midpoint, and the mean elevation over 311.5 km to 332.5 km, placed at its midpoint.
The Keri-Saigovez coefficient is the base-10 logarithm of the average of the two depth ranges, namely -0.271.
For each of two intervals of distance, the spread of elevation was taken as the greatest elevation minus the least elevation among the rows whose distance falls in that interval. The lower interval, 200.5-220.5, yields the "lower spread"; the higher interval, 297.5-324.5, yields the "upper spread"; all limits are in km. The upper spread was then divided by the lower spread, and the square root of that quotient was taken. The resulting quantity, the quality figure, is 1.0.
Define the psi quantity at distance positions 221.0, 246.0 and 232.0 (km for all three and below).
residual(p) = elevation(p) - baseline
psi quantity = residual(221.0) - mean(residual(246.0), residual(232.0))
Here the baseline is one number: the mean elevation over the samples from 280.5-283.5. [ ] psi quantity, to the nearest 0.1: 0.7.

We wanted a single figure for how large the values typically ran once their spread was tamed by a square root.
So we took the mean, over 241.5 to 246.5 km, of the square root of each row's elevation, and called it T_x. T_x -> 1.70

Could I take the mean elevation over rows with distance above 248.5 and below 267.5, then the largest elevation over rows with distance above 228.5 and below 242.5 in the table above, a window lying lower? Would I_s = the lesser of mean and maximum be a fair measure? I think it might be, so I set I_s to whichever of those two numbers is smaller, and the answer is 2.9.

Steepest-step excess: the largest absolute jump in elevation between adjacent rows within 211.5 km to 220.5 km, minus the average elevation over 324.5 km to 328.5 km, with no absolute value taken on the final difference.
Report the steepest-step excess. -3.9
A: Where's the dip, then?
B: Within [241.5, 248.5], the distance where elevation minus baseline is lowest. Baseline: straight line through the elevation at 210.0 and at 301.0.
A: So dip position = 243.0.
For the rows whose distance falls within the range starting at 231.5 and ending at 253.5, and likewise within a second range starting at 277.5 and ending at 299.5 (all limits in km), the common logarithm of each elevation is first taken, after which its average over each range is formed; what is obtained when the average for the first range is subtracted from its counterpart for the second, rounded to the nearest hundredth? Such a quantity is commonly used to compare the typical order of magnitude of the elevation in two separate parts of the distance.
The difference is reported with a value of 0.19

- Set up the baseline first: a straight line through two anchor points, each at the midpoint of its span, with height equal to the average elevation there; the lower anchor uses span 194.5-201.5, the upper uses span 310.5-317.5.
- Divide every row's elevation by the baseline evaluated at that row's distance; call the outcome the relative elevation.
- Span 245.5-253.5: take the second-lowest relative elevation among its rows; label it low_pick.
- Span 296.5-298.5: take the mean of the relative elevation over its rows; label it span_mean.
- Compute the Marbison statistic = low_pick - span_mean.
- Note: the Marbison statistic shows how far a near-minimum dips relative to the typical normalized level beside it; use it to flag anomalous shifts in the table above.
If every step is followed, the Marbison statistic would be -0.3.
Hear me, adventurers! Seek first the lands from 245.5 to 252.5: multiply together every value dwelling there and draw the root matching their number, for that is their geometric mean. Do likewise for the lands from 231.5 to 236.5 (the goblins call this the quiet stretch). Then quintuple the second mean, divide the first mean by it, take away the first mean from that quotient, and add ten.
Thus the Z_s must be 6.96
